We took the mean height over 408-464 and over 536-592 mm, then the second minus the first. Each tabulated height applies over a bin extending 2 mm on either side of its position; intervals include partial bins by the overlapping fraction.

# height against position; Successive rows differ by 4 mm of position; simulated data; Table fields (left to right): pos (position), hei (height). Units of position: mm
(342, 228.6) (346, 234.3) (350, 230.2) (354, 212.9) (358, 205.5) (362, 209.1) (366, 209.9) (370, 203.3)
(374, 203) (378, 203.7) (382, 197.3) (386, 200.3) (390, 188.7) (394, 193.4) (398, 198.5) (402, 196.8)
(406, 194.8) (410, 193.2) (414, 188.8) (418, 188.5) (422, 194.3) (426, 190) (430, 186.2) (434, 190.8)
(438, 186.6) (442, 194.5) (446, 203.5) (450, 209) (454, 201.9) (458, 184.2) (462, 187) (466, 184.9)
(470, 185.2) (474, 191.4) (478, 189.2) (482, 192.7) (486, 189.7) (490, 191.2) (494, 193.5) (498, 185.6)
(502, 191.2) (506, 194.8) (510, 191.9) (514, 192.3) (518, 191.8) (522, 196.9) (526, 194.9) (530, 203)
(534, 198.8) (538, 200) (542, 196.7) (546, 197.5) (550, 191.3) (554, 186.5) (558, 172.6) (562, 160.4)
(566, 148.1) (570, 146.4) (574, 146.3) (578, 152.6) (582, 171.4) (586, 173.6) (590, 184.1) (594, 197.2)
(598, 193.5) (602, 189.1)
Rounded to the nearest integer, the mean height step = -19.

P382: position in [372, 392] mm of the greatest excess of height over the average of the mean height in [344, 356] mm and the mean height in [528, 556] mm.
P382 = 378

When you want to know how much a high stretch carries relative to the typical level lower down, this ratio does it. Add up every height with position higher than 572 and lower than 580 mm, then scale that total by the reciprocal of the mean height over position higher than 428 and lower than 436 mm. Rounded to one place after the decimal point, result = 1.6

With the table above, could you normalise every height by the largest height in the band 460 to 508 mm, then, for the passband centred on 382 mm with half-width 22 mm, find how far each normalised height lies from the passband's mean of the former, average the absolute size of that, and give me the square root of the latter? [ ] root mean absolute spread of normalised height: 0.159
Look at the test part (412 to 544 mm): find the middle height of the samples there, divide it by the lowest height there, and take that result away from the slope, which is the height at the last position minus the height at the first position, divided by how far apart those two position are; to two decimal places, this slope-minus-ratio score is -0.98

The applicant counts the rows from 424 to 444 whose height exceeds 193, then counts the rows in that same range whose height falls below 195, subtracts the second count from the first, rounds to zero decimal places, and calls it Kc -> -4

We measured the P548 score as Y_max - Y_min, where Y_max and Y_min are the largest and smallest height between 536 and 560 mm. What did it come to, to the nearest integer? 27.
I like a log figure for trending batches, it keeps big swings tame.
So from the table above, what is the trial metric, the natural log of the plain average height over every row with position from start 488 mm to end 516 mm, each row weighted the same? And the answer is 5.25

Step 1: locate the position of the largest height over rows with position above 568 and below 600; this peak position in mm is 594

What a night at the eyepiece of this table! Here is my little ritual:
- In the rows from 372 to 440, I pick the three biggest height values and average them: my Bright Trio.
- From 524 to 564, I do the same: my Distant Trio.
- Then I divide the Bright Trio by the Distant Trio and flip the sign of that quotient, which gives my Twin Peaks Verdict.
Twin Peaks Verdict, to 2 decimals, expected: -1.01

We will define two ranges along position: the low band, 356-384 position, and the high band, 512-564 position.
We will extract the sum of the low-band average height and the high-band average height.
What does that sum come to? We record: 396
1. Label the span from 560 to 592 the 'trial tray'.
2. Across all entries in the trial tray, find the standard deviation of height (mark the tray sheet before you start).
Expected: 14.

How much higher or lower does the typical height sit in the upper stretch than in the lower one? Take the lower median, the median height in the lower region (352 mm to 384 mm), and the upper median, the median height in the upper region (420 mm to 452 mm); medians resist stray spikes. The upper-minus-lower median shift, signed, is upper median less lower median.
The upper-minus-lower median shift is -12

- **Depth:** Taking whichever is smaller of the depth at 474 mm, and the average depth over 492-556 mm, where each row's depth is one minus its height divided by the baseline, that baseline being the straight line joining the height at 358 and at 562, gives -0.15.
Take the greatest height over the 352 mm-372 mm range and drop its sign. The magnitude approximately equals 213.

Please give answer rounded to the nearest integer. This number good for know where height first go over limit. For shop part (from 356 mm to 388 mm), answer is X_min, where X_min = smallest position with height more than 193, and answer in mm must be 358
